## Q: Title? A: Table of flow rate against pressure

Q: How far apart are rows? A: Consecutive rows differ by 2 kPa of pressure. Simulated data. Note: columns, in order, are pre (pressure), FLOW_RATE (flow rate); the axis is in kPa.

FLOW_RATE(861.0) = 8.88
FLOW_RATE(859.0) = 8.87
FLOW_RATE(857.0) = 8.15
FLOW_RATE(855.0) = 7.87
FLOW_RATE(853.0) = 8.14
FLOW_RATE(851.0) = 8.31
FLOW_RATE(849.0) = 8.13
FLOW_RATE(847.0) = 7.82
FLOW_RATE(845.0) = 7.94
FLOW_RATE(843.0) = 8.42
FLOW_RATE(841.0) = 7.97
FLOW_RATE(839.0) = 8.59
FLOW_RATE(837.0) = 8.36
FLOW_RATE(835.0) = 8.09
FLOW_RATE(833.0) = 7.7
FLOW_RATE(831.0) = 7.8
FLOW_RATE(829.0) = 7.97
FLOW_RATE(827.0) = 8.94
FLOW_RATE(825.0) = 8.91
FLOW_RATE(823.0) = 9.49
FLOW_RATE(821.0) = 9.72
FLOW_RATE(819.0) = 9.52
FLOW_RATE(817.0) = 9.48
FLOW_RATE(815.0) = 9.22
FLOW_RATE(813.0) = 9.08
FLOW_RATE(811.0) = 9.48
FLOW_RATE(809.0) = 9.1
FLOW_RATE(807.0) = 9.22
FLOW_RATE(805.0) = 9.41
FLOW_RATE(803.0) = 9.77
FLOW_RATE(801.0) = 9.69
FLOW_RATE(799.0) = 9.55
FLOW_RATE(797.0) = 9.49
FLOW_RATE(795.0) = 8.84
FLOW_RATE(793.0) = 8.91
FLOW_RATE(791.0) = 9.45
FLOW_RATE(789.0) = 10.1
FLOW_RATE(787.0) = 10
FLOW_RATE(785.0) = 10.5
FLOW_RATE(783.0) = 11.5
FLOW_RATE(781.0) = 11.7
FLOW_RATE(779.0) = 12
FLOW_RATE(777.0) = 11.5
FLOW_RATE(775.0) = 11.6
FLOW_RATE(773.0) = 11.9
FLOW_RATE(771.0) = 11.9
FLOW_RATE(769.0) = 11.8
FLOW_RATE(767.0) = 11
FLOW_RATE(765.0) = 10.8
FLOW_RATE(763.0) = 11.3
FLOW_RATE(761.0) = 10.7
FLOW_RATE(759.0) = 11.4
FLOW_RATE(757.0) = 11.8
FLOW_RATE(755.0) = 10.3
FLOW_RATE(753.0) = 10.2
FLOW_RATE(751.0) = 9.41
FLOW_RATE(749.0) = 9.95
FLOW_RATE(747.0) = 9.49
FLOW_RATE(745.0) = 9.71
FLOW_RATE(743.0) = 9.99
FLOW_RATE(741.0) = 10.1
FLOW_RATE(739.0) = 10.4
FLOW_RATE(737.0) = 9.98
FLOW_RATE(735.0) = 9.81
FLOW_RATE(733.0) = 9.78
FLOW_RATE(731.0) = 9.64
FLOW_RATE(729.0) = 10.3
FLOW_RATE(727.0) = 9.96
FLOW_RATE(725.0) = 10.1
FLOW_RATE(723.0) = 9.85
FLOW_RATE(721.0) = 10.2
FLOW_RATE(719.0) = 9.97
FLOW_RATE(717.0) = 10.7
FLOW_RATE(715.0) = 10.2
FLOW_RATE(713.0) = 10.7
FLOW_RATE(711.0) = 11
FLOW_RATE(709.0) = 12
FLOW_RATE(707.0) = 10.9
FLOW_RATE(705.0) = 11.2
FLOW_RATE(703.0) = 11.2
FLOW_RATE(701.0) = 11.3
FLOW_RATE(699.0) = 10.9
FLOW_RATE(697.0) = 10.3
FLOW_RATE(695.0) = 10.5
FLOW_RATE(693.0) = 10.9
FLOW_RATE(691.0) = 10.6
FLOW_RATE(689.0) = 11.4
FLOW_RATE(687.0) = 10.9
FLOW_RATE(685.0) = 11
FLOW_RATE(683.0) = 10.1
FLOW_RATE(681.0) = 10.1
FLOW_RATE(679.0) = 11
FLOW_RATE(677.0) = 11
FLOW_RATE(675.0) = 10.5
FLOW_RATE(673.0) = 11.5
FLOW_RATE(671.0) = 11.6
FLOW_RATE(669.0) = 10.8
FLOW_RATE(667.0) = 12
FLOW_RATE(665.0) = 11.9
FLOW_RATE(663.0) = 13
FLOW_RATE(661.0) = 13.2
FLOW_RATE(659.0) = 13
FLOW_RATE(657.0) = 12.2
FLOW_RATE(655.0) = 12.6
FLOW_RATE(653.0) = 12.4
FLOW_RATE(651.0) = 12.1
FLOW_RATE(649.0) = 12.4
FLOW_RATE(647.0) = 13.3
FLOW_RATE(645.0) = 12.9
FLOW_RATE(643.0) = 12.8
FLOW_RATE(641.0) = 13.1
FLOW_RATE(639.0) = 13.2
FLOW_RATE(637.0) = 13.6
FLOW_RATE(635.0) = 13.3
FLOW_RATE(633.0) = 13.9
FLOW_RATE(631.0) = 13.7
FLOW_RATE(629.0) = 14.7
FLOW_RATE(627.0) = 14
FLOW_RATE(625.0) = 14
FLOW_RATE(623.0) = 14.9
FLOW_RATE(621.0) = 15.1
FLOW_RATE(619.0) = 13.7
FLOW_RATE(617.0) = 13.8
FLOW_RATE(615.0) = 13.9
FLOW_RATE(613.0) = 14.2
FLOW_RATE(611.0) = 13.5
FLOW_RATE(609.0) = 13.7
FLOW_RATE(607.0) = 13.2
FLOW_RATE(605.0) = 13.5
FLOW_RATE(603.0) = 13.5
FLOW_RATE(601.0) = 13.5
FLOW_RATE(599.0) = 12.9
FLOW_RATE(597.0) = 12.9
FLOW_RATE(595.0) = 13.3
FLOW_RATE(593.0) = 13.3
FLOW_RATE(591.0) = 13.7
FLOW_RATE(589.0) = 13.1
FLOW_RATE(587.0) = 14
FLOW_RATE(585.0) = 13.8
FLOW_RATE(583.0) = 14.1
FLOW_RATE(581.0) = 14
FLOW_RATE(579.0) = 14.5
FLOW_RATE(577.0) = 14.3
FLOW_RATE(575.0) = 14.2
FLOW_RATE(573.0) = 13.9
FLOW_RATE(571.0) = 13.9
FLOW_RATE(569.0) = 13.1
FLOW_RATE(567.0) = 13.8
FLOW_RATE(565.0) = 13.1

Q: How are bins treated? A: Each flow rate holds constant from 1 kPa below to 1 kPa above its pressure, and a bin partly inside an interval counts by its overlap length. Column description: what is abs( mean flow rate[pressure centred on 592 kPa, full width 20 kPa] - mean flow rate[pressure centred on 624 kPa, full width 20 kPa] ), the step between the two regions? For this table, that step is 0.7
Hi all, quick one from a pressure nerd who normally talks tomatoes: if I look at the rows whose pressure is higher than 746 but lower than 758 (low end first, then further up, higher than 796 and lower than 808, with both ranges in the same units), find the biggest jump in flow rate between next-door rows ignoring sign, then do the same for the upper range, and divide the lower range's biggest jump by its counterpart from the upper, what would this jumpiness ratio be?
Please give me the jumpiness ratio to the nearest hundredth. 4.17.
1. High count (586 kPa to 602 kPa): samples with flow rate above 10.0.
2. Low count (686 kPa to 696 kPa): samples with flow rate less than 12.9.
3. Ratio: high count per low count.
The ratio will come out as 1.60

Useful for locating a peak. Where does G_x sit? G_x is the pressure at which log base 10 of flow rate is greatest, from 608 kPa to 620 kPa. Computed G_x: 613.0 kPa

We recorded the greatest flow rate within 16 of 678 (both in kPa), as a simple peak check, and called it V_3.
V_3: 13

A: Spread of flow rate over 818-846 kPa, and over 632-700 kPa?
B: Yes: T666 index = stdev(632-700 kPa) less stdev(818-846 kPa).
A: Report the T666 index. 0.46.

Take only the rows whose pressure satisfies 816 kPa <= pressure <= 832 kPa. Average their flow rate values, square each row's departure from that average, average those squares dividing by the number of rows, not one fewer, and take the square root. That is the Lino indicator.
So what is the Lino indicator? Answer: 0.69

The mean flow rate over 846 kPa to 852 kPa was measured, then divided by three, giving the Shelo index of 2.7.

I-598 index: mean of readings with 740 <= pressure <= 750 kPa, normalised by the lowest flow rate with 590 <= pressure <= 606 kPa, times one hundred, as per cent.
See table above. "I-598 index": 76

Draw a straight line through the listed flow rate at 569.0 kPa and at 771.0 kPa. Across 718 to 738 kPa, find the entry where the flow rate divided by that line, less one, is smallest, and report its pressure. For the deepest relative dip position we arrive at 731.0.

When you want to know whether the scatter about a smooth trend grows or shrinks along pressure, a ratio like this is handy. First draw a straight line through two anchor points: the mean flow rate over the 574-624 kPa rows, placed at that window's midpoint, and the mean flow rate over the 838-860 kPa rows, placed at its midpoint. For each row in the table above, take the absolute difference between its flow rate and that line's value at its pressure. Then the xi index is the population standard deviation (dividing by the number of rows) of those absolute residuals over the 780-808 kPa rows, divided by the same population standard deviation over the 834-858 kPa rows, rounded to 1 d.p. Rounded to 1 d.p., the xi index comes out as 4.1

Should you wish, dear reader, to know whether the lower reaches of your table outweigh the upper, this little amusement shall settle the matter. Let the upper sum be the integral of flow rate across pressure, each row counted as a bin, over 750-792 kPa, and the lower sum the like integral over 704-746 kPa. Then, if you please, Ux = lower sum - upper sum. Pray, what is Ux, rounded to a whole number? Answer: -29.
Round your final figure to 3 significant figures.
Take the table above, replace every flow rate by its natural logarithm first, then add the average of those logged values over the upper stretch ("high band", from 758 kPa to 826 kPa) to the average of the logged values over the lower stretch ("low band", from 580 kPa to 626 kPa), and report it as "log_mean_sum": 4.94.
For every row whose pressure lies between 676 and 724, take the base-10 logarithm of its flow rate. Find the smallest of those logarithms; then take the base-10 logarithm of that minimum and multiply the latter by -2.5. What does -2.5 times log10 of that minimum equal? 0.007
